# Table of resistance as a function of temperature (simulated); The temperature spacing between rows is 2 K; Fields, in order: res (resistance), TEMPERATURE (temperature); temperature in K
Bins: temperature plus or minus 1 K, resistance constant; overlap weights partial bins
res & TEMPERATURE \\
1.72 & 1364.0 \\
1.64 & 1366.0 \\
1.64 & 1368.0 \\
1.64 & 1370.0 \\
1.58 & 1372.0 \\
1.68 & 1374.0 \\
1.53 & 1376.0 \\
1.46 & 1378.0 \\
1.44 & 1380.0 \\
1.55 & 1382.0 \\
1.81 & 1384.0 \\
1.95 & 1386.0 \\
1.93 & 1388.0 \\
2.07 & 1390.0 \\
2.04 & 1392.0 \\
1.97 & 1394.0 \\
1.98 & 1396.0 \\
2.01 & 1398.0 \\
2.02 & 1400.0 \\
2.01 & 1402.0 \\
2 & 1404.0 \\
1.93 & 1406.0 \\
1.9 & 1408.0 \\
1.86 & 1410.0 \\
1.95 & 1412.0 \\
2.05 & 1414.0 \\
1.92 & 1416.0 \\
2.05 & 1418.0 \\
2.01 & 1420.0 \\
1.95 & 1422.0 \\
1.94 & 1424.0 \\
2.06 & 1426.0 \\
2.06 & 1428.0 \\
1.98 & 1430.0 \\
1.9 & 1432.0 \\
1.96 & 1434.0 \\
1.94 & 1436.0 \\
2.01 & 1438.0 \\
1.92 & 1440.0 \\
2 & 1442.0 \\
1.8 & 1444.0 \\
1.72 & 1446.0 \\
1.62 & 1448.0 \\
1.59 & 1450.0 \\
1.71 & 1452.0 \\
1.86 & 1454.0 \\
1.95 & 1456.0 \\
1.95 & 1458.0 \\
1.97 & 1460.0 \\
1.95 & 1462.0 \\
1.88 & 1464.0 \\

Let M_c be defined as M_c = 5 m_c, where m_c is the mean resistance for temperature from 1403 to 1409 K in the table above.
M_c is 9.72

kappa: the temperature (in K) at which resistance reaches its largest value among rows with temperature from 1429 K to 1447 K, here 1438.0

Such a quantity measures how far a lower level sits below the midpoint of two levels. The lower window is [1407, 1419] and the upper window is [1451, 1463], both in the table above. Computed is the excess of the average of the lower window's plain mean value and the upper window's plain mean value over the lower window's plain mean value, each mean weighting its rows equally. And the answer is -0.028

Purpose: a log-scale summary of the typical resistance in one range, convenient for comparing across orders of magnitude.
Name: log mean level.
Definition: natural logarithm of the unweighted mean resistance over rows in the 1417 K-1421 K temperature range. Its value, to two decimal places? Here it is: 0.71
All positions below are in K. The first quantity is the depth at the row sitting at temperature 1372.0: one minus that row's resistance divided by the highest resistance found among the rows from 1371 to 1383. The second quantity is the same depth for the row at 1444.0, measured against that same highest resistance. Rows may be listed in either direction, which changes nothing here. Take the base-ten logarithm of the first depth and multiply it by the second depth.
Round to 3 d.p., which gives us 0.088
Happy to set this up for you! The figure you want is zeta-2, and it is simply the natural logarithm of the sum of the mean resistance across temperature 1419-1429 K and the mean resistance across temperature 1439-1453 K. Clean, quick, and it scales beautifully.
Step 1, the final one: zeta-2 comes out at 1.33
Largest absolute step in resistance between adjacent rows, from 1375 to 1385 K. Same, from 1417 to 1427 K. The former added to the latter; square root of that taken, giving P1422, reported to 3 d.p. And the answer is 0.616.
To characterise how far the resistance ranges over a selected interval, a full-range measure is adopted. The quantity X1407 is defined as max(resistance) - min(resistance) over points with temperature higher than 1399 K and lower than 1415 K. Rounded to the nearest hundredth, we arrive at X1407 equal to 0.19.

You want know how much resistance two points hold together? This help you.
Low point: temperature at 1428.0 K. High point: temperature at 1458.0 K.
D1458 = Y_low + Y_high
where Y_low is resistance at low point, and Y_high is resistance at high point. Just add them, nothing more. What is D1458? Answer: 4.01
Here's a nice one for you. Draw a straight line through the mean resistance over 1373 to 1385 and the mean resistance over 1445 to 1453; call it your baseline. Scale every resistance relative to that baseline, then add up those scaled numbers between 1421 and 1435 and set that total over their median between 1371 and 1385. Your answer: 8.6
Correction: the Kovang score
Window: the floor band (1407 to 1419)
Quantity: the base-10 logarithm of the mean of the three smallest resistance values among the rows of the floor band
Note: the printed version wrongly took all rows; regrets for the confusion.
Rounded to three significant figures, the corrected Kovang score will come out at 0.277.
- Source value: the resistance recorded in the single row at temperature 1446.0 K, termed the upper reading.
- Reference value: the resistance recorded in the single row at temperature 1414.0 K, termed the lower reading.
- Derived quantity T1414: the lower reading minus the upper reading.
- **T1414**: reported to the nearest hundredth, 0.33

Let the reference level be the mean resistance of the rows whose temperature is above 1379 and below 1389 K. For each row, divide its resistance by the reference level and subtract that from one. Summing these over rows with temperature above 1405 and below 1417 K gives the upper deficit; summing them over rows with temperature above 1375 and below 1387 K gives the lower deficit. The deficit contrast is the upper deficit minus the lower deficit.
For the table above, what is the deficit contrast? -1.08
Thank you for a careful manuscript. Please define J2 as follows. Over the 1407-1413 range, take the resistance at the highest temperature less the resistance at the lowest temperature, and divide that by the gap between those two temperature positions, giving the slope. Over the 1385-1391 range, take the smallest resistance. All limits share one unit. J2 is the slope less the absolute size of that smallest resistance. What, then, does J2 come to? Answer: -1.92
